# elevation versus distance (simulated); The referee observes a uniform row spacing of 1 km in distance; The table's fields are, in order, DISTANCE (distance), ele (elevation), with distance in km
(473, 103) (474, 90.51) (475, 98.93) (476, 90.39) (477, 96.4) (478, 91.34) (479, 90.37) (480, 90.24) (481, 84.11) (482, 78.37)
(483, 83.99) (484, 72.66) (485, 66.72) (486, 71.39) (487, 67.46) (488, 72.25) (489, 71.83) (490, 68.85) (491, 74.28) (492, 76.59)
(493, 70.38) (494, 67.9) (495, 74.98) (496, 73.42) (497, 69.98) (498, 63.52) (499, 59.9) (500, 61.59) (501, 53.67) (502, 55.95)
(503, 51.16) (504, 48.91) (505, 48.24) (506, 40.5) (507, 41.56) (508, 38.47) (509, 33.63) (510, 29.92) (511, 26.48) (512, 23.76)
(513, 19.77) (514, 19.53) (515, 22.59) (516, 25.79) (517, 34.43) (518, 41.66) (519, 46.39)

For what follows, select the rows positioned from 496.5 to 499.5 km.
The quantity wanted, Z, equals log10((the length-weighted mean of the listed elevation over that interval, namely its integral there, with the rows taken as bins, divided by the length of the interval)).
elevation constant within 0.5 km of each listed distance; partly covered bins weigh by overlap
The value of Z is 1.81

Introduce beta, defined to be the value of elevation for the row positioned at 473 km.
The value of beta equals 103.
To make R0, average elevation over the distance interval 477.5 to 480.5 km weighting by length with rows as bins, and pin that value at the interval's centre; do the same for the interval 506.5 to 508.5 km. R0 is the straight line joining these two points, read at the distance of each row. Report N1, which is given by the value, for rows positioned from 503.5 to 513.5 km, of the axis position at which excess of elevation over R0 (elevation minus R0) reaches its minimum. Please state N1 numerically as 513 km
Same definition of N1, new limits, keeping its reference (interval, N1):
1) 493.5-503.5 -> 501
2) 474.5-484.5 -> 484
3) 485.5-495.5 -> 487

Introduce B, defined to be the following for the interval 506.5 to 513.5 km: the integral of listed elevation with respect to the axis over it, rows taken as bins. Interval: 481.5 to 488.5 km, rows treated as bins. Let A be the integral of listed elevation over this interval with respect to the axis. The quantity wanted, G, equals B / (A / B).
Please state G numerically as 89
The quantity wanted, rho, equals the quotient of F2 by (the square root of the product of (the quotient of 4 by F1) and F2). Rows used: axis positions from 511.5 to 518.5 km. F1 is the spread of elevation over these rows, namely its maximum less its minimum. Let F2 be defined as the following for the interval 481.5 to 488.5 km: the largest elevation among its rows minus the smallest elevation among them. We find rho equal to 9.8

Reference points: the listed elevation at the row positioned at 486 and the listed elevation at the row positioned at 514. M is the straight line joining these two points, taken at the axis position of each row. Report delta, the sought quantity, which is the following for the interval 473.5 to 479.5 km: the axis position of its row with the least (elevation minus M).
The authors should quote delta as 474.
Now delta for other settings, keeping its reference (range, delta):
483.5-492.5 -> 485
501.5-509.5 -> 509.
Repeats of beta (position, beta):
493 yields 70.38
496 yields 73.42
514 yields 19.53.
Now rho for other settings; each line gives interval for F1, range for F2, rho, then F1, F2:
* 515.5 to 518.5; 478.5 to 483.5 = 6.9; 16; 12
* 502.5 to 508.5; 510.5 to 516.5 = 4.7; 13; 7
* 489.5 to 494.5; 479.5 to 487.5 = 7.1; 9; 24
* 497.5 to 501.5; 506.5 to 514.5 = 7.4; 10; 22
